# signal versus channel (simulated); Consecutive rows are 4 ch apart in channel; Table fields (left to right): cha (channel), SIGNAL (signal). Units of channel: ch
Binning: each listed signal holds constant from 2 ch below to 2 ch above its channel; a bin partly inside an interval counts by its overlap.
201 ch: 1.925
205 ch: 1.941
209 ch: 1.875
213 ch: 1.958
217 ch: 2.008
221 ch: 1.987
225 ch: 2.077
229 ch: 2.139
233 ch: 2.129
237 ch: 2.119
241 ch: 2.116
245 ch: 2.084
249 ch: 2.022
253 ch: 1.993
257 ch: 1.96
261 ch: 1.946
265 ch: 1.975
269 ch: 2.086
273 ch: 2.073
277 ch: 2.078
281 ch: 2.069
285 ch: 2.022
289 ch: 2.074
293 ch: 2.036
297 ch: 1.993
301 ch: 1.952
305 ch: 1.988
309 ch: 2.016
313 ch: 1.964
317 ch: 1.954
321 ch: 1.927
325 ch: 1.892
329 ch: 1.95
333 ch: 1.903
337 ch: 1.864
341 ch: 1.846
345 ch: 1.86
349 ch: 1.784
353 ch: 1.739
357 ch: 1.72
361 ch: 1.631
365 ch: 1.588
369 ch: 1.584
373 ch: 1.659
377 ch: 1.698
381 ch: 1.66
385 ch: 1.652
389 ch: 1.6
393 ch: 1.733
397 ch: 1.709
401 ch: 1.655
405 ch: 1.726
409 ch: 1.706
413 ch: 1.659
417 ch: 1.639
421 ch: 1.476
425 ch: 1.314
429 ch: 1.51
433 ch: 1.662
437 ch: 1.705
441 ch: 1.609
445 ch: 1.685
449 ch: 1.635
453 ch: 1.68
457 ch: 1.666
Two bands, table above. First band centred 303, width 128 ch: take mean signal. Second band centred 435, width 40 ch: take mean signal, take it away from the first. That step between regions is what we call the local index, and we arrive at 0.35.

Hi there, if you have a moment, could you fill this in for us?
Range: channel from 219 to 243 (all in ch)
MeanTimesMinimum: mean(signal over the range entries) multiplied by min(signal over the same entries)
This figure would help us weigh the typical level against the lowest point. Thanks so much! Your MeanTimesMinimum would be 4.2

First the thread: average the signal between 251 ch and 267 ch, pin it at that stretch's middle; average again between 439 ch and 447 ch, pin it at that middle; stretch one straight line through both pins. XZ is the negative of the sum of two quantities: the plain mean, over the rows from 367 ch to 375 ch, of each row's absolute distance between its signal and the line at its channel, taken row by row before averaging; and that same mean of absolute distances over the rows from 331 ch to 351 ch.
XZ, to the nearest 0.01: -0.19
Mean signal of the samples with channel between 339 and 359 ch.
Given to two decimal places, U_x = 1.79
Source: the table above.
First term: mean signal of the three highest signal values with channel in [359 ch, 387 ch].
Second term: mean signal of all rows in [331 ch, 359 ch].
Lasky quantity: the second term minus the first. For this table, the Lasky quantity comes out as 0.14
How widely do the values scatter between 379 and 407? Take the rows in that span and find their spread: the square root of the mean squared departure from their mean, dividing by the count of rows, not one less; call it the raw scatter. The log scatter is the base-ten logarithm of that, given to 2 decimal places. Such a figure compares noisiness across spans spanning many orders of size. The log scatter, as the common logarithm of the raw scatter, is -1.35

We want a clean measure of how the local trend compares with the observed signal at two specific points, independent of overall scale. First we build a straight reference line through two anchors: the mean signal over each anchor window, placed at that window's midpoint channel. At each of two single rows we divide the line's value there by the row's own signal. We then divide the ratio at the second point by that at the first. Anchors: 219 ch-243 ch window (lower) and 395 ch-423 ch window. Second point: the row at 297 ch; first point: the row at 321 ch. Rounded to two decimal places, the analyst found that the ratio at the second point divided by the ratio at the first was 1.00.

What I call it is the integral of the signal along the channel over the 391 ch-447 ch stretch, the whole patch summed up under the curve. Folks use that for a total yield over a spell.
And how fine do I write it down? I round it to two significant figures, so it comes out 91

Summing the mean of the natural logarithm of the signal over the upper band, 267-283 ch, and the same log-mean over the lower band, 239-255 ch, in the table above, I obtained 1.45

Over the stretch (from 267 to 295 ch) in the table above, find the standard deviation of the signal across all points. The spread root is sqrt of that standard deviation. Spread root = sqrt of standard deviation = 0.15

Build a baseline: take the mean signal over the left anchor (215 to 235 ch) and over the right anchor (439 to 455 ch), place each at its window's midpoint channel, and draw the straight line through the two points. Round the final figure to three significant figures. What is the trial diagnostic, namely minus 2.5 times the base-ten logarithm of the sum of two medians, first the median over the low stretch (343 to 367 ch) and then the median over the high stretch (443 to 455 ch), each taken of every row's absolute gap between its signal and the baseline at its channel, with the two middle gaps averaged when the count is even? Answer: 2.27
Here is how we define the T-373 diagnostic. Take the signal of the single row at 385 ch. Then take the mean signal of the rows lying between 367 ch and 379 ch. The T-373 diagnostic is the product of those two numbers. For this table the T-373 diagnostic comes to 2.72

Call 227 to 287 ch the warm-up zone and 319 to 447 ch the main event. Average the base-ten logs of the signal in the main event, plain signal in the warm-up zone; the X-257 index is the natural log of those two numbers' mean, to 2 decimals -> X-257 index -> 0.13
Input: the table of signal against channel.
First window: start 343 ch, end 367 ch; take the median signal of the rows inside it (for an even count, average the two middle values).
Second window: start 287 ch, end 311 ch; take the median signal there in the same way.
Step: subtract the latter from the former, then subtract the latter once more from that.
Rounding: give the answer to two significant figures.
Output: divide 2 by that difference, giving -0.88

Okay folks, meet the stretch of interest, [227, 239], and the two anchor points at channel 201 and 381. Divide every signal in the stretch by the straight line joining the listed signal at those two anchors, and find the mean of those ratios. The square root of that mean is 1.065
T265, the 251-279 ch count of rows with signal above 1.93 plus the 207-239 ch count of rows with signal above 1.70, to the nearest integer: 15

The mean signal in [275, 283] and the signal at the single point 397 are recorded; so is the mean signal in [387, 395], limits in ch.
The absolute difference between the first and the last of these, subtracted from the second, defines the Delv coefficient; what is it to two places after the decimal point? 1.30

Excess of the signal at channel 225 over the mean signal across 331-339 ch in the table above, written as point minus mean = 0.19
